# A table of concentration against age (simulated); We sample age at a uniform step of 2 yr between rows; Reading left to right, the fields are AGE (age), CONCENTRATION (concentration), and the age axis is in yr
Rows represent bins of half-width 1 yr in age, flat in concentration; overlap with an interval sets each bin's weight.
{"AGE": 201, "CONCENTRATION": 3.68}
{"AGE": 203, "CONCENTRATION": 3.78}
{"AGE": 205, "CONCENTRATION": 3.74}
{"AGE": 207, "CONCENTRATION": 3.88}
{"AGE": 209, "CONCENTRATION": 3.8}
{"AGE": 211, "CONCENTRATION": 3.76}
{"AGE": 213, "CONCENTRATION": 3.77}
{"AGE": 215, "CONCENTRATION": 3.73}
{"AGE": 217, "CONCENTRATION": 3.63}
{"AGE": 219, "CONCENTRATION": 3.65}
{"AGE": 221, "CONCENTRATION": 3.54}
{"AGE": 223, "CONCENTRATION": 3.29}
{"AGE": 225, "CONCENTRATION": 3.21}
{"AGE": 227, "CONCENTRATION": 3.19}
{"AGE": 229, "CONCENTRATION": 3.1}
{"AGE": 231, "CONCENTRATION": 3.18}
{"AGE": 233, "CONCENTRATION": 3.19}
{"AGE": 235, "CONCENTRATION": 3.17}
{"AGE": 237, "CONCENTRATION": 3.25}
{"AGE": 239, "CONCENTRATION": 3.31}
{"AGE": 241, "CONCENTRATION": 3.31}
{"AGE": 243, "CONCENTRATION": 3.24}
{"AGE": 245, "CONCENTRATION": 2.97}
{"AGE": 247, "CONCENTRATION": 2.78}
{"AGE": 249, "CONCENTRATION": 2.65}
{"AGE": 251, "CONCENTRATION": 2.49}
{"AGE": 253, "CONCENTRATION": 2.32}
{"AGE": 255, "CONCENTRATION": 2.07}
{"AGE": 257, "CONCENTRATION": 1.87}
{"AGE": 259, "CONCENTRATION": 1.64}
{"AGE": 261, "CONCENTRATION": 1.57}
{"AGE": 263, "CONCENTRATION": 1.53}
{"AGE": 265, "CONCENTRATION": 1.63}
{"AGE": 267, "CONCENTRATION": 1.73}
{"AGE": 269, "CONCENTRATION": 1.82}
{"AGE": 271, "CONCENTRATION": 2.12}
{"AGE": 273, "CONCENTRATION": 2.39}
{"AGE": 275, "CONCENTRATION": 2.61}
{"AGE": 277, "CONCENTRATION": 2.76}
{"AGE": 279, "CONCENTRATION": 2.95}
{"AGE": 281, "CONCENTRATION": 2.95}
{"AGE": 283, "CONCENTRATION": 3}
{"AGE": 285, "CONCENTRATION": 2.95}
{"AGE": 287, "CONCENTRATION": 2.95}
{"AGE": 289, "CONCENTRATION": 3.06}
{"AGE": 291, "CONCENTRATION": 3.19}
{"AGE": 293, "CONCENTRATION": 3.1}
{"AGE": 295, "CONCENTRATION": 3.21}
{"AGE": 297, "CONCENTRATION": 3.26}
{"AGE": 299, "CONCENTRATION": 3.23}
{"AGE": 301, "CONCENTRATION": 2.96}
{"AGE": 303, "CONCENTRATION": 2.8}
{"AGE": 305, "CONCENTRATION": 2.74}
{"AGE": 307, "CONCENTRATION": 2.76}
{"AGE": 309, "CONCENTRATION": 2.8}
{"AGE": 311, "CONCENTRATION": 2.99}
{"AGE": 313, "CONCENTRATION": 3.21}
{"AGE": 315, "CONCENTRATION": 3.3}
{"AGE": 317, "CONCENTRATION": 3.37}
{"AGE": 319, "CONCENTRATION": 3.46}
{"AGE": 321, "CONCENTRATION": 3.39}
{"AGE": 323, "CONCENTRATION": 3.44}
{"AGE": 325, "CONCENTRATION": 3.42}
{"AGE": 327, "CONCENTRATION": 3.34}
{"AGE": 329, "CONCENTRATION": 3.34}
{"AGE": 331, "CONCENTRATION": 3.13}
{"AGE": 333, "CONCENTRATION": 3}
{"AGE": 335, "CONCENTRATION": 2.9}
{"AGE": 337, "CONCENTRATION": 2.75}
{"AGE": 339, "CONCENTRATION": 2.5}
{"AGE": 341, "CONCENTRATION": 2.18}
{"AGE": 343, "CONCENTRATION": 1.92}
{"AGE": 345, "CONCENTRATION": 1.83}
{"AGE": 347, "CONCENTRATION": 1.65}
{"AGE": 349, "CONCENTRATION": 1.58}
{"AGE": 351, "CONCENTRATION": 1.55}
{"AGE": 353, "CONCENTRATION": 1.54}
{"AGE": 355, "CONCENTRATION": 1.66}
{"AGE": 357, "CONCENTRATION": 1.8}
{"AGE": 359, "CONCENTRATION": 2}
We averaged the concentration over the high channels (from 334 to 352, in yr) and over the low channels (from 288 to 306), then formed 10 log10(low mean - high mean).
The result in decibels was -0.2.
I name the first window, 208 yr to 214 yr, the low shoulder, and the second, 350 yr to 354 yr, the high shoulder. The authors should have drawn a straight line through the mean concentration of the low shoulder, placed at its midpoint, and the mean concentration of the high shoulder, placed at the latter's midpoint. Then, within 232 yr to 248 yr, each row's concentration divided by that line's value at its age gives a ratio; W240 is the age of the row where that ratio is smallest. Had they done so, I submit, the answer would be 247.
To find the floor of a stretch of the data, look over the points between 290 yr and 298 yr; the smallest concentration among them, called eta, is 3.1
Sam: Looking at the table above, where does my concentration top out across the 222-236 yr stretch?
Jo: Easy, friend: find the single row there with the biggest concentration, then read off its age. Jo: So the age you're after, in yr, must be 223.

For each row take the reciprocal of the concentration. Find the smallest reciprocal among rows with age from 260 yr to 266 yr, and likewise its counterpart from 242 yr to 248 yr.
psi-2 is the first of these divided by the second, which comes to 2.0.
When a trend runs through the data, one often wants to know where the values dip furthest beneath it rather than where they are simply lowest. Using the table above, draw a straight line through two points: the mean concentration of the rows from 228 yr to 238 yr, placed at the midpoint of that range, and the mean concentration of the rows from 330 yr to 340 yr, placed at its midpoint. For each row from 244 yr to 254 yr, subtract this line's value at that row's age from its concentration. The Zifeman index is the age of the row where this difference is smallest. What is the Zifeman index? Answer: 253 yr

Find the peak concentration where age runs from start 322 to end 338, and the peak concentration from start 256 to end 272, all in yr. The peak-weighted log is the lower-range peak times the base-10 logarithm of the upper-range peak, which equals 1.14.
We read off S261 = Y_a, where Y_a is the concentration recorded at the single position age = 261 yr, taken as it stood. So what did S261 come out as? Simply 1.57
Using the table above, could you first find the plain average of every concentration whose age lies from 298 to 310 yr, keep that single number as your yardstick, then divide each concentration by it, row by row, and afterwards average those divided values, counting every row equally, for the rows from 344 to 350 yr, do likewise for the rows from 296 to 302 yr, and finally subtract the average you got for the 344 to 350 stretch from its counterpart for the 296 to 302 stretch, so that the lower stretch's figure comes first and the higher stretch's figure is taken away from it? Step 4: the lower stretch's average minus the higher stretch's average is 0.51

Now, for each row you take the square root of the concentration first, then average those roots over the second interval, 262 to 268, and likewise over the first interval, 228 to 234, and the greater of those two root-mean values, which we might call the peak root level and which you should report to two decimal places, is 1.78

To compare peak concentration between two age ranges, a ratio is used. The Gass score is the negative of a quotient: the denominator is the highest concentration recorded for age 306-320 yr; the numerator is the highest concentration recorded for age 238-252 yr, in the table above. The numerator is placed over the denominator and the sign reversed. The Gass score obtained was -0.96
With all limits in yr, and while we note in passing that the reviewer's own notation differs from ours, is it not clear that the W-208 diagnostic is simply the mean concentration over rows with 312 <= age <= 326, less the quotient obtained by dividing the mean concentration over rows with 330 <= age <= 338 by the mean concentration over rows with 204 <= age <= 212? 2.6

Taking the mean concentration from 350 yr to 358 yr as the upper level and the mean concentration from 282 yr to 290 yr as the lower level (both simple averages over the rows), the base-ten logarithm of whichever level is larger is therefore 0.476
